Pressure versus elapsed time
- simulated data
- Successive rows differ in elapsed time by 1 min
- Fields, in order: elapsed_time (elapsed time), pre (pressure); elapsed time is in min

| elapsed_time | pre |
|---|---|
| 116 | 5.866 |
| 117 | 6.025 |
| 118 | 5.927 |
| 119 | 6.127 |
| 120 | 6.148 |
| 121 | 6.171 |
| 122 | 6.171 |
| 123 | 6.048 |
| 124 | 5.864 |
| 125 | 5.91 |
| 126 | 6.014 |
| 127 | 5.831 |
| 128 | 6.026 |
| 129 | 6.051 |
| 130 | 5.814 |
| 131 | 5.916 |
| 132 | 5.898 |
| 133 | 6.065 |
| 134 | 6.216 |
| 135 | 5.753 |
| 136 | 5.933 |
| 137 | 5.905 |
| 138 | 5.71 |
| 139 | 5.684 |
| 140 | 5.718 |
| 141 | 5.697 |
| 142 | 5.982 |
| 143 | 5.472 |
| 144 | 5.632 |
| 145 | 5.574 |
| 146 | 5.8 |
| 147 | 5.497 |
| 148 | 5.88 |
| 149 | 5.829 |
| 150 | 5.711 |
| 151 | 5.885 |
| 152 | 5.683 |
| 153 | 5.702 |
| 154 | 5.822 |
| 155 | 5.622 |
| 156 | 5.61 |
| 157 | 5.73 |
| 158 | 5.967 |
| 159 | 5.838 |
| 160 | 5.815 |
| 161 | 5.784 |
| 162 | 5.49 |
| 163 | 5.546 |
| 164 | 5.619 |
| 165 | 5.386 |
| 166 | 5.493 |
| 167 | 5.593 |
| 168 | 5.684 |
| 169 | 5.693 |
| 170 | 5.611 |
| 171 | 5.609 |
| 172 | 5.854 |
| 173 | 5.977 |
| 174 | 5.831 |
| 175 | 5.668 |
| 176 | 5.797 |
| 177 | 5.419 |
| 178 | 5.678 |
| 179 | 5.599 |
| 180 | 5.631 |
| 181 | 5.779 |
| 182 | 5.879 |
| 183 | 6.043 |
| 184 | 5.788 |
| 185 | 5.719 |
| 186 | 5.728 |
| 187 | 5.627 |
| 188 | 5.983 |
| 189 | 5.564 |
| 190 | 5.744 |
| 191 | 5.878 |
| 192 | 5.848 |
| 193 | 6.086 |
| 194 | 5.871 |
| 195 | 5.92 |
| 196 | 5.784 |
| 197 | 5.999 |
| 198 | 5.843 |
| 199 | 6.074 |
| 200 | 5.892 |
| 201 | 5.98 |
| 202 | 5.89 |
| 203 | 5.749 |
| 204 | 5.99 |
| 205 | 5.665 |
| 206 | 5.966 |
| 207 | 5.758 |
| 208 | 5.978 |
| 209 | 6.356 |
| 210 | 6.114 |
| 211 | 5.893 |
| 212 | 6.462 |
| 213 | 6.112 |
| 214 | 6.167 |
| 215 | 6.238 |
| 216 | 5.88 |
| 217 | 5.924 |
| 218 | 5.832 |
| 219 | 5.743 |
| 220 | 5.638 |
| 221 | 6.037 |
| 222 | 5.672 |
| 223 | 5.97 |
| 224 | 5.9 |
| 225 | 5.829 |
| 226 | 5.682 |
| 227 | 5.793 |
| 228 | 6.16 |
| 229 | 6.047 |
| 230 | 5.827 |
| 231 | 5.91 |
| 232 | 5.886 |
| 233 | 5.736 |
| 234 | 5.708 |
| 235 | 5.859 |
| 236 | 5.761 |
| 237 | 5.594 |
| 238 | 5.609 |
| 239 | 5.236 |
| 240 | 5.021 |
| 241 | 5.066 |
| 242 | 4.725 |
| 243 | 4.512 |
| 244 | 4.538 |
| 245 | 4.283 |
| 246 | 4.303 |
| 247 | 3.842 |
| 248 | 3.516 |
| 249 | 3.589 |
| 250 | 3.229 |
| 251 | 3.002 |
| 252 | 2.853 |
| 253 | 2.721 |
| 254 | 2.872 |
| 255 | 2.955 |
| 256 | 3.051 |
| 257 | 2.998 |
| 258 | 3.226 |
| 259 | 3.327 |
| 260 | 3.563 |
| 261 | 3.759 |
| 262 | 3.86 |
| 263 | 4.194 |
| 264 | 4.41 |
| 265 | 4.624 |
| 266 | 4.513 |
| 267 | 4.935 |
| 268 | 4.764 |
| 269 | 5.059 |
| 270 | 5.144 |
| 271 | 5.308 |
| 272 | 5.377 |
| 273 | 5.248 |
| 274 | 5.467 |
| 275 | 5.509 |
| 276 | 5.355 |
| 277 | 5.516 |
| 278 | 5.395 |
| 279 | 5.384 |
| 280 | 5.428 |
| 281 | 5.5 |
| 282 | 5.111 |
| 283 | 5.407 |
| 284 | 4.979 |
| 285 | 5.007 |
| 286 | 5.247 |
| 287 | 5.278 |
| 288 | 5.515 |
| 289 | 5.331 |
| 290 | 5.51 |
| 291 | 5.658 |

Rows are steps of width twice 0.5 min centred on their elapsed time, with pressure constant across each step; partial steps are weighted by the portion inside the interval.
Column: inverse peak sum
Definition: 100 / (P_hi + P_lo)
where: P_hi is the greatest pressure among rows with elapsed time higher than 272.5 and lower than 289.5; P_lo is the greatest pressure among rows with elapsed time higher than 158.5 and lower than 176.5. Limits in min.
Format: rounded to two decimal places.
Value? 8.70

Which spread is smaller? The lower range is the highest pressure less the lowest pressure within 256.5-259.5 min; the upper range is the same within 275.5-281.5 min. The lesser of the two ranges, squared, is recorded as 0.026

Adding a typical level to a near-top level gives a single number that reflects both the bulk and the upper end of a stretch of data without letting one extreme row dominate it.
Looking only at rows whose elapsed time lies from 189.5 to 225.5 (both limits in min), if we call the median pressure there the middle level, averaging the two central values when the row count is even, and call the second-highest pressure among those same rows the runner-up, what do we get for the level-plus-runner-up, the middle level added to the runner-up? 12.3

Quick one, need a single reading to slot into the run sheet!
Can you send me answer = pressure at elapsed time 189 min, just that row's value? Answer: 5.564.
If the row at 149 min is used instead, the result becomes 5.829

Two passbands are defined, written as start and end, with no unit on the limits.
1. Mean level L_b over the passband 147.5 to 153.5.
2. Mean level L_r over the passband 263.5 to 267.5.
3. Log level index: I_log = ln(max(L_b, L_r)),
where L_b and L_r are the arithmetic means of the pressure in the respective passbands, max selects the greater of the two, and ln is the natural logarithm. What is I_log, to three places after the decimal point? 1.755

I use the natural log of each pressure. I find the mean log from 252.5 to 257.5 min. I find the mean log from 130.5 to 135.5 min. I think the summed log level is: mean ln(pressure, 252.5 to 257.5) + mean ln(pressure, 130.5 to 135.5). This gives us 2.86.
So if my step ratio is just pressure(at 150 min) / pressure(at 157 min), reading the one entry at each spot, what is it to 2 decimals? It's 1.00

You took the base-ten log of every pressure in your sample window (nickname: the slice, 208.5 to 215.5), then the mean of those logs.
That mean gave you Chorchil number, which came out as 0.792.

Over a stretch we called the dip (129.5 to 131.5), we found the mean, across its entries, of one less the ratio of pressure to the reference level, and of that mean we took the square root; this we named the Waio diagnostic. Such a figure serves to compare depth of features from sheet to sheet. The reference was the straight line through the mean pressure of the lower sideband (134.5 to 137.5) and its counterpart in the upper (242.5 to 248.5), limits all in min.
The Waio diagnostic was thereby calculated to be 0.12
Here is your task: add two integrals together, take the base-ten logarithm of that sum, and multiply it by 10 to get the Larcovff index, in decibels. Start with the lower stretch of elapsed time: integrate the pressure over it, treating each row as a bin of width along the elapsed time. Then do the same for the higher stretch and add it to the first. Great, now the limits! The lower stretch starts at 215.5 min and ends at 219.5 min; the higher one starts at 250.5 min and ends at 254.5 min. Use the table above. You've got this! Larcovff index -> 15.4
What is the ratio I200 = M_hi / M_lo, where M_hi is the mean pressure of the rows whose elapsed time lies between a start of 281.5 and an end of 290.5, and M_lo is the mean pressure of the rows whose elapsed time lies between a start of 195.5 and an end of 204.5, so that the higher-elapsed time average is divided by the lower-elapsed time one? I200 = 0.89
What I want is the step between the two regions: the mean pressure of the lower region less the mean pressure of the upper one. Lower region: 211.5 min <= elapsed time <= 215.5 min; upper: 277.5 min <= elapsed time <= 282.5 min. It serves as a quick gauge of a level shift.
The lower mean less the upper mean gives 0.9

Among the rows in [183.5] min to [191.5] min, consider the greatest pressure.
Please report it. 5.983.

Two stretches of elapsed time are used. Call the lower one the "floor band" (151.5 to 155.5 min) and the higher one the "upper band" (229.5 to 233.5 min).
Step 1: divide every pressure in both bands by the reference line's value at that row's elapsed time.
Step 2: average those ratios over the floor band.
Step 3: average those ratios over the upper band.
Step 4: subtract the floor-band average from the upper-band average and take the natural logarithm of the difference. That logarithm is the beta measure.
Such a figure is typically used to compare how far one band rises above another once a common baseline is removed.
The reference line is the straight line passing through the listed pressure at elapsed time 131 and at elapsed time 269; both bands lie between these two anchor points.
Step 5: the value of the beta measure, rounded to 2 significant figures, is -2.2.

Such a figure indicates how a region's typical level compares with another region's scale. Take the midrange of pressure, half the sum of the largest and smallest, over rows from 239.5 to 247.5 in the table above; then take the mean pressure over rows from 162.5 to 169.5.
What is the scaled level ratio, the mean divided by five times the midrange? 0.250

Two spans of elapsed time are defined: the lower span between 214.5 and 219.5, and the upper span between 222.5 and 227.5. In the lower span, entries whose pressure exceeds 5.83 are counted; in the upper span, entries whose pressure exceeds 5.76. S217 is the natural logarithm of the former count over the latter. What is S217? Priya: 0.00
